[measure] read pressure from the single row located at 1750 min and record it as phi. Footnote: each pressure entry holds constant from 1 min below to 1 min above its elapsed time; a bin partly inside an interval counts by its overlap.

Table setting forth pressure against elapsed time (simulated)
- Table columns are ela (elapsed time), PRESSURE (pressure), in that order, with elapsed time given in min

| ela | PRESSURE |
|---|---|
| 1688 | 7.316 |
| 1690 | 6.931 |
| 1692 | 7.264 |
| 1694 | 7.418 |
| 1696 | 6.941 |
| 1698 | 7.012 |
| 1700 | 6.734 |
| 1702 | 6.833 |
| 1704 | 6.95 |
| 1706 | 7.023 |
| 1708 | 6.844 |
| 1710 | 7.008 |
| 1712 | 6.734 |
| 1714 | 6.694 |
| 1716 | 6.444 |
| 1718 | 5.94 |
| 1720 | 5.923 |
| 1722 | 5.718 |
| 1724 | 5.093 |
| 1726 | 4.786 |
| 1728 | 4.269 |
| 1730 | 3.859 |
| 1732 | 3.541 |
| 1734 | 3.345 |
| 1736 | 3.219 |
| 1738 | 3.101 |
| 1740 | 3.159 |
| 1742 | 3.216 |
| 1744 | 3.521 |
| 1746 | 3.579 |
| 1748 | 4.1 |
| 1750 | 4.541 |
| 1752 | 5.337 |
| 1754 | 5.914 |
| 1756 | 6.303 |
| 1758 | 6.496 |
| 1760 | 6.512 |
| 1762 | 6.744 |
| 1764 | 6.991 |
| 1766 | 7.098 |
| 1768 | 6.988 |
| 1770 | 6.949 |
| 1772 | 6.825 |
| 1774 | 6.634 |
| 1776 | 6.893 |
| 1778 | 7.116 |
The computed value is 4.541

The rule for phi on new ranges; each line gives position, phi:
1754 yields 5.914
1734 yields 3.345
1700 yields 6.734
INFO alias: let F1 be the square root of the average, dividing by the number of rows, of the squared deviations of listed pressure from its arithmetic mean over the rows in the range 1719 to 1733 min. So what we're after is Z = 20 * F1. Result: 17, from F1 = 0.84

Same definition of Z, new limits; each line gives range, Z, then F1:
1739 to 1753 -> 15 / 0.73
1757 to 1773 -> 4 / 0.21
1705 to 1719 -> 7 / 0.35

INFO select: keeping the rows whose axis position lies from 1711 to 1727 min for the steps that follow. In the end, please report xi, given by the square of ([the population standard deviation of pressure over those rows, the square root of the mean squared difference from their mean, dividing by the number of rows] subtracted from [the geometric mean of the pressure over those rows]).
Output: 27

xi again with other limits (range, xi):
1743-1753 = 12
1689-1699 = 48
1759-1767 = 44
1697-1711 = 46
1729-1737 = 11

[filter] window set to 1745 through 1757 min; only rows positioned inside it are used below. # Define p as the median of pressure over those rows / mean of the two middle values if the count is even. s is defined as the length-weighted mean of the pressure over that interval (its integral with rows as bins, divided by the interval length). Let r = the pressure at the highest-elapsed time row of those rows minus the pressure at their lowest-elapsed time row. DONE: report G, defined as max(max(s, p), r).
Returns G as 5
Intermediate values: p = 5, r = 2.7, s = 5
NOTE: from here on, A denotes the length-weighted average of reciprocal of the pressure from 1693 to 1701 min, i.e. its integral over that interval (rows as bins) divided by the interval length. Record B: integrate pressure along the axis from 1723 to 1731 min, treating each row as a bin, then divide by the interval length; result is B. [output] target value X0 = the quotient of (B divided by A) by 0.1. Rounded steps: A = 0.14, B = 4.5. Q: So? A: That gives 316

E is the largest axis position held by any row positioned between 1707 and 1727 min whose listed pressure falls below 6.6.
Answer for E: 1726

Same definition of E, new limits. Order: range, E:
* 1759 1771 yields 1760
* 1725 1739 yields 1738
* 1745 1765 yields 1760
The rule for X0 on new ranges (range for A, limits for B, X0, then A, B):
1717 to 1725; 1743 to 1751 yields 222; 0.18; 3.9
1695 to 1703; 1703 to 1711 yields 478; 0.15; 7.0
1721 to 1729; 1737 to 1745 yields 160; 0.20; 3.2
